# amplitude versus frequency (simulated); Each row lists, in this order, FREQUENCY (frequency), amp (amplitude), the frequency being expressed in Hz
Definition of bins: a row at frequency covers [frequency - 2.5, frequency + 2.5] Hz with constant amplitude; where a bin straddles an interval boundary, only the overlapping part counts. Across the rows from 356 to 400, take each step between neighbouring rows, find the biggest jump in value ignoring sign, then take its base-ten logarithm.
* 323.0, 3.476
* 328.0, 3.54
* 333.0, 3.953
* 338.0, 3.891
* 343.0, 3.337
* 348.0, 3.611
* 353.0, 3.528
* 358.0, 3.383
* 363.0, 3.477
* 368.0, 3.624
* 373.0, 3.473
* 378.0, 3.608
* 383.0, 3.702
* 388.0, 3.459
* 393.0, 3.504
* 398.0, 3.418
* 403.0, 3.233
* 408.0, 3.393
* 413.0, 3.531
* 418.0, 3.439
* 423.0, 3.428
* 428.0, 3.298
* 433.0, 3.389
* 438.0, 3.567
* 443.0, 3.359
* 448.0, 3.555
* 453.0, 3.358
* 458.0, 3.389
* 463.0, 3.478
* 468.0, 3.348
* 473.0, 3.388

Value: -0.61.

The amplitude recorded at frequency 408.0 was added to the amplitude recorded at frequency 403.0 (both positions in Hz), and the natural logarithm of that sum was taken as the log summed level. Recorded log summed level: 1.89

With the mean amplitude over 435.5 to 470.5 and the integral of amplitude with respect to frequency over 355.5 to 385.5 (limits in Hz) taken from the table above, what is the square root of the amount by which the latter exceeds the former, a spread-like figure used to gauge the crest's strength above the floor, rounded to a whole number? 10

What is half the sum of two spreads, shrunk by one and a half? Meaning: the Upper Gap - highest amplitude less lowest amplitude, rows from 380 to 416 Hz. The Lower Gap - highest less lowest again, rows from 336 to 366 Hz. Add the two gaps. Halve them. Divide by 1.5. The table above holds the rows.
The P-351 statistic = 0.34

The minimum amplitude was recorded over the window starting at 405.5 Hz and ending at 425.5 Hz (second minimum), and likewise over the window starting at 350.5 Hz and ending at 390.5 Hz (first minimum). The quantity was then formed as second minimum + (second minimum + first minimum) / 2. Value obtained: 6.78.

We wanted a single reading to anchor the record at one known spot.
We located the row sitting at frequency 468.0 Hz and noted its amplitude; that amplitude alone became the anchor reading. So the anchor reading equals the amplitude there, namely 3.348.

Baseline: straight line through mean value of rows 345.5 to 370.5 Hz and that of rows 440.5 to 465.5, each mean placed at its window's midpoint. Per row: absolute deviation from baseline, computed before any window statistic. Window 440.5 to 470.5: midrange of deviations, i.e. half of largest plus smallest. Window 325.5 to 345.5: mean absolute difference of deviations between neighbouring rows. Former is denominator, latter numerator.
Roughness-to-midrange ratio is 2.52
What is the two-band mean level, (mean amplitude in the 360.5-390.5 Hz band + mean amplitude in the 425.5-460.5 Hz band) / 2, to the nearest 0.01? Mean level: 3.49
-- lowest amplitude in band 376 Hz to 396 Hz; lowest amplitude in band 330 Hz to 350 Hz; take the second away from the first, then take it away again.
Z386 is -3.2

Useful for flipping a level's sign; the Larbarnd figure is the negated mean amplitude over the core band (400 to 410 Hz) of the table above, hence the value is -3.31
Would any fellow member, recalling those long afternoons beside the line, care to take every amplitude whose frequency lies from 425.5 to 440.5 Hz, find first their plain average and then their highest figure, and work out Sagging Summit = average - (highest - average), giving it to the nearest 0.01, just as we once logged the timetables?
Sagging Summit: 3.27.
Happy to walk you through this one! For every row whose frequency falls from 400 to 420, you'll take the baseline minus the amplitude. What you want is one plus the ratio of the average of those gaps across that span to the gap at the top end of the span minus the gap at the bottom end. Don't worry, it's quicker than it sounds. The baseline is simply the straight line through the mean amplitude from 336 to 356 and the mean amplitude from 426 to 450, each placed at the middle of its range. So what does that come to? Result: 0.65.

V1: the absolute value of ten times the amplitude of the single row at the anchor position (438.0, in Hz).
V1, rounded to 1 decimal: 35.7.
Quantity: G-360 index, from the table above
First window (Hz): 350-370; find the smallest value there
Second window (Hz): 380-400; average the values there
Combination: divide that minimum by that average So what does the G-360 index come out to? 0.96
